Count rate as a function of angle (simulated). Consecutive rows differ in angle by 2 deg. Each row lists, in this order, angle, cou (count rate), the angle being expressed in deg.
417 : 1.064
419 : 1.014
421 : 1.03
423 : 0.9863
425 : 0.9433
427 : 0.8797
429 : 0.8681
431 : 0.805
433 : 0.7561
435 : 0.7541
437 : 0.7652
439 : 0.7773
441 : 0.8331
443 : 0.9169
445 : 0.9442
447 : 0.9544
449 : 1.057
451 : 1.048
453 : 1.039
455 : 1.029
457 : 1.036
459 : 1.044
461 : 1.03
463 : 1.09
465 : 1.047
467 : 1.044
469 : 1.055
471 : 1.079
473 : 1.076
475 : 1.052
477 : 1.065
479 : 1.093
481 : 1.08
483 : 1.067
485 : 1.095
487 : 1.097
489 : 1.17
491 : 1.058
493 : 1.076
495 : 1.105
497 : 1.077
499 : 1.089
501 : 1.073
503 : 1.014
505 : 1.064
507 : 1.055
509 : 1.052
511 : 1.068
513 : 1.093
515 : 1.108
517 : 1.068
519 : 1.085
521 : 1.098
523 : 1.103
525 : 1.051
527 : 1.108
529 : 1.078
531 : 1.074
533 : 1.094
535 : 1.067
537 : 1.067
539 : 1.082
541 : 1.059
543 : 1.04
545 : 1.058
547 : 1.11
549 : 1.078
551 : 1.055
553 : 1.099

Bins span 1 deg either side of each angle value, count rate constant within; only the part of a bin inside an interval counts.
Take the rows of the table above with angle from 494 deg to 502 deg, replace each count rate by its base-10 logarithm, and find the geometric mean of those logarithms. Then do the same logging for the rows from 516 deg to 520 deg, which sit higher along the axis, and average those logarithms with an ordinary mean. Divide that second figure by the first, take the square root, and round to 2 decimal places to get 0.95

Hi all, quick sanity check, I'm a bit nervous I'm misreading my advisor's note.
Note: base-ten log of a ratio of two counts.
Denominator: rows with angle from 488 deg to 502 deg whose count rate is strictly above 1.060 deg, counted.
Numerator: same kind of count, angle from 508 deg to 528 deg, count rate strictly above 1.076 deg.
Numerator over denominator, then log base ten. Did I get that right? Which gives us 0.0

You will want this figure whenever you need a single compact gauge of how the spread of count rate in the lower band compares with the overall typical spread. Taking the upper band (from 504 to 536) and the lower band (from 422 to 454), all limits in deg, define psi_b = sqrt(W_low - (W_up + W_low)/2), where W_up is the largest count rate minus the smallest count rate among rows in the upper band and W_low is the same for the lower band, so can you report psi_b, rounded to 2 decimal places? 0.35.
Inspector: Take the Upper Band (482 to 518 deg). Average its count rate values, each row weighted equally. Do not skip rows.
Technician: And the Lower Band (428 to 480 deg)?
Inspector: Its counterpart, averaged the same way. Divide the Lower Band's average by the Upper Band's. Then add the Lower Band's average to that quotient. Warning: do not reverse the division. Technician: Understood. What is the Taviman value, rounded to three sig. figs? 1.87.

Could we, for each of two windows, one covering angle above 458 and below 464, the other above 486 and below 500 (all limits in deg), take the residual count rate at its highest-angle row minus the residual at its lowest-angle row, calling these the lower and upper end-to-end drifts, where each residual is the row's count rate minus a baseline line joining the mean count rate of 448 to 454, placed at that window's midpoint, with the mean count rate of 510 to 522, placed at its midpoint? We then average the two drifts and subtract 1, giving -0.99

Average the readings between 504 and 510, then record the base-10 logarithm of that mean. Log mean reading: 0.0241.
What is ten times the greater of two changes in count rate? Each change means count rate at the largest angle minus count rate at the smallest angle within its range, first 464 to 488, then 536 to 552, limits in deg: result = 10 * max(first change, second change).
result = 0.50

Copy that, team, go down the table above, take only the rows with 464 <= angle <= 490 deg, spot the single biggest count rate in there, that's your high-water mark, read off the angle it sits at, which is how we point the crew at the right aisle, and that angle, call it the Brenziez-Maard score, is 489 deg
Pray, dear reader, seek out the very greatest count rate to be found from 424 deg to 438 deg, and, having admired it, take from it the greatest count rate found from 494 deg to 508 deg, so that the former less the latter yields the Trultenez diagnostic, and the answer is -0.16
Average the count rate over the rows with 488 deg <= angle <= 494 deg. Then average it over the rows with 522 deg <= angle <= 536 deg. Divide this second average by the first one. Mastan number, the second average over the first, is 0.98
